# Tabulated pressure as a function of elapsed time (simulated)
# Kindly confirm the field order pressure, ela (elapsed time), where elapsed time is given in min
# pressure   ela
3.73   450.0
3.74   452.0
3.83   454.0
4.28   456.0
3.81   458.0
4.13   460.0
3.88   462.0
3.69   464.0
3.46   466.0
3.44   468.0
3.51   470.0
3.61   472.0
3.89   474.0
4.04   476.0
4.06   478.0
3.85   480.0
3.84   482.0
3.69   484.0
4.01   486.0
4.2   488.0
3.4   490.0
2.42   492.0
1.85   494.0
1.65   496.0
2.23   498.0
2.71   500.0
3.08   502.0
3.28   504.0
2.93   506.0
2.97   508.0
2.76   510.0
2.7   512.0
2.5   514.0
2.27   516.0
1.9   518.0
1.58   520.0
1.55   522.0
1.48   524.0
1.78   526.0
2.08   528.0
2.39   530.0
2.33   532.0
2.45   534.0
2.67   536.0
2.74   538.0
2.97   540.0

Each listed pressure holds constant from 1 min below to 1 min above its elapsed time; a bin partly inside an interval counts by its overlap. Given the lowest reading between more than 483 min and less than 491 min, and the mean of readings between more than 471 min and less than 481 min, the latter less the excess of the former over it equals 4.4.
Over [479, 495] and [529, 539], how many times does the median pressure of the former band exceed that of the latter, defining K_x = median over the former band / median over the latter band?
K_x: 1.5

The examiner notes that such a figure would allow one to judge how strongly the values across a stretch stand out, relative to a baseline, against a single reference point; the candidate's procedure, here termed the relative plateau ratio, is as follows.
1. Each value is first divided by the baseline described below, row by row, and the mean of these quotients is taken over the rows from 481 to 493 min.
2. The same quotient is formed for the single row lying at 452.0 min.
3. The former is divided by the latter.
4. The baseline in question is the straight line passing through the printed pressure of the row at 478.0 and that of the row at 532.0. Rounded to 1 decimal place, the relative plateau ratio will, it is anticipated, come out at 1.2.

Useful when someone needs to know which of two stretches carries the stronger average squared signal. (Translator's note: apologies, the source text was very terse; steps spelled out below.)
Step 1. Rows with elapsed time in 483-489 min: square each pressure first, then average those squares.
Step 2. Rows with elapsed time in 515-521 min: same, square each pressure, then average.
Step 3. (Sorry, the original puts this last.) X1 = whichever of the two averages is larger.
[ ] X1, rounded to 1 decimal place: 15.8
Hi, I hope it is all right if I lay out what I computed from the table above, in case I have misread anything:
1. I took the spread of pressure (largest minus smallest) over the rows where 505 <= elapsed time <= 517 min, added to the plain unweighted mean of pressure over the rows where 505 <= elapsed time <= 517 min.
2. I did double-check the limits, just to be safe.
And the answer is 3.4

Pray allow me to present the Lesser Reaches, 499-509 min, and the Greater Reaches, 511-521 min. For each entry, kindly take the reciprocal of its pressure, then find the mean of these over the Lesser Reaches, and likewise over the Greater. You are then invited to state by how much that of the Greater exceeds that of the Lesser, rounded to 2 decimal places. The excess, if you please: 0.14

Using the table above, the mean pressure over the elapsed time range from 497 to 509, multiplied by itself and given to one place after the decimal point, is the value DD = 8.2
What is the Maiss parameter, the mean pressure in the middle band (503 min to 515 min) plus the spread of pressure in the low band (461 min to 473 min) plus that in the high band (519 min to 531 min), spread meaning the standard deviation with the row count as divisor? 3.34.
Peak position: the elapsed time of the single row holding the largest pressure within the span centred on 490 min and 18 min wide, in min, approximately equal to 488.0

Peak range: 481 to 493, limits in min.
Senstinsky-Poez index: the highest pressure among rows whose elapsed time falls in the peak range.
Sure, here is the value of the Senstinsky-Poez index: 4.2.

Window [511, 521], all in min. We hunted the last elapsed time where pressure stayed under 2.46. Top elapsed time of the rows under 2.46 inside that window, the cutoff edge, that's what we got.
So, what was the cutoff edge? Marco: 520.0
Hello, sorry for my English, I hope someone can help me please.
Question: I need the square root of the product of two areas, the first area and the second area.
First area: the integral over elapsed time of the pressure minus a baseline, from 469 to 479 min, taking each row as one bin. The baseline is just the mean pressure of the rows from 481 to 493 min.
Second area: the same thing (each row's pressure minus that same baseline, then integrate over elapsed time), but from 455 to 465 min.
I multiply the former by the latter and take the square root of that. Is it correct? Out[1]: 3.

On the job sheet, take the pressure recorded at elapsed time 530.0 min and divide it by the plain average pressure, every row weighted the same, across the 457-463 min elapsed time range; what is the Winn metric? 0.61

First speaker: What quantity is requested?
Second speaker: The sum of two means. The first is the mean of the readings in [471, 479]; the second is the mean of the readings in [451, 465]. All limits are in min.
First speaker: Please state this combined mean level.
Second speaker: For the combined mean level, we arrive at 7.8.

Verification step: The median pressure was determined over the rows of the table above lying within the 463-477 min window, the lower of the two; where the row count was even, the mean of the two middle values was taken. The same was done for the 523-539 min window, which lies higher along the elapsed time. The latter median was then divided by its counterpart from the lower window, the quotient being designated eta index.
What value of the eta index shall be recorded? 0.65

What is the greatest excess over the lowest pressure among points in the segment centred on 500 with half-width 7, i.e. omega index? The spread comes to 1.6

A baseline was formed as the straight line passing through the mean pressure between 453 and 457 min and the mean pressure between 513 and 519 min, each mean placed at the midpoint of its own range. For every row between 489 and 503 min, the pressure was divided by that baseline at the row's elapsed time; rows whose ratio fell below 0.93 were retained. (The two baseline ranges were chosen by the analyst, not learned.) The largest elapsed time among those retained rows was 498.0 min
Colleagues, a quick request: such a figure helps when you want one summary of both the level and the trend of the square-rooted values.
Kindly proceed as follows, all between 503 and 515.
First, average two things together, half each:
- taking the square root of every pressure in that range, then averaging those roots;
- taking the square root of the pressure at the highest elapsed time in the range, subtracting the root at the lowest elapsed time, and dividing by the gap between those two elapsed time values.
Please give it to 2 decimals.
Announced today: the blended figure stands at 0.83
